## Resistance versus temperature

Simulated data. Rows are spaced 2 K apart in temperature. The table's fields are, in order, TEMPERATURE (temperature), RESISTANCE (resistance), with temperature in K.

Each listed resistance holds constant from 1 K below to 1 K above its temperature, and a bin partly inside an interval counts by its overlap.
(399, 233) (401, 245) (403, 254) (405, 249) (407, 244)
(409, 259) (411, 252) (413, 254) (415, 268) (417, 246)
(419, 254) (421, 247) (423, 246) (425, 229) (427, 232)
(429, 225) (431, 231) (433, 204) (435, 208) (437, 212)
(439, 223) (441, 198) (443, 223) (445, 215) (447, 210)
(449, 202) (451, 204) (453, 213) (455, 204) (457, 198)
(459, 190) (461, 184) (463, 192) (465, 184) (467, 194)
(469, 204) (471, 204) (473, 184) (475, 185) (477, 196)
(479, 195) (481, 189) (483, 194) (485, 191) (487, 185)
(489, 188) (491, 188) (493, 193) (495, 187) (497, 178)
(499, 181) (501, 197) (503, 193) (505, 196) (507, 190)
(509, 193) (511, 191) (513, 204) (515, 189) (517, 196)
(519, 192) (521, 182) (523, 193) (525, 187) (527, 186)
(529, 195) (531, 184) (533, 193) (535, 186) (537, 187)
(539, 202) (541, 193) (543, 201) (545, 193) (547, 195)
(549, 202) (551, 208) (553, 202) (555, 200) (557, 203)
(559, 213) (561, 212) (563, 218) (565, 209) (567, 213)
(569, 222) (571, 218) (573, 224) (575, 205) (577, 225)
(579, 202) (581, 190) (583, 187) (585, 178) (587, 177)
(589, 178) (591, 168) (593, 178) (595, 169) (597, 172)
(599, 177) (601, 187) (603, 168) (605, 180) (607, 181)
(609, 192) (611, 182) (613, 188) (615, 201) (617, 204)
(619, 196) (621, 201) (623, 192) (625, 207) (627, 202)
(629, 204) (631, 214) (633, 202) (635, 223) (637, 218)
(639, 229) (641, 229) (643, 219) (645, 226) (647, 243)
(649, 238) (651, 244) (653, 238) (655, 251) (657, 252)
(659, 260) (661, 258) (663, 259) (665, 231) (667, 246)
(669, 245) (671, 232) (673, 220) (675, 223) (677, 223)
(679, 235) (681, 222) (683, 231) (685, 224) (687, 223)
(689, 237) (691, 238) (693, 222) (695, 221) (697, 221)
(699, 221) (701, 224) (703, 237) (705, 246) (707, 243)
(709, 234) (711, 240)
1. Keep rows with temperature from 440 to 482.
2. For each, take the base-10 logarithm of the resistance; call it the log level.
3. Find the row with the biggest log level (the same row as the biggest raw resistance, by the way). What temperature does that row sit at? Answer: 443 K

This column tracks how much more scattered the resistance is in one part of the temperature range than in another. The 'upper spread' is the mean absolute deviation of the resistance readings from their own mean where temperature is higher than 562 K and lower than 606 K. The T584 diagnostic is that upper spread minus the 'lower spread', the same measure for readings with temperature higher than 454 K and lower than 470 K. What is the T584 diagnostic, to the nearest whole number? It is 12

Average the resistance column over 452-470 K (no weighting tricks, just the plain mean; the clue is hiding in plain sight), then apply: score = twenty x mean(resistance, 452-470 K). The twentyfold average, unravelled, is 3918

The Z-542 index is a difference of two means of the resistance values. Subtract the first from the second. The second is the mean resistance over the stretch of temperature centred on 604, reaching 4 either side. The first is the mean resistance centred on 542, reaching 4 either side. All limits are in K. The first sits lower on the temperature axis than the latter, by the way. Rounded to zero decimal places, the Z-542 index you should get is -18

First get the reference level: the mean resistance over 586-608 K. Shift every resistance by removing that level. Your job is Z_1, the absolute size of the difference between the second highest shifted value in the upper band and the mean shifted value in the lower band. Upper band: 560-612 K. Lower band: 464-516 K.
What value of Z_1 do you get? 33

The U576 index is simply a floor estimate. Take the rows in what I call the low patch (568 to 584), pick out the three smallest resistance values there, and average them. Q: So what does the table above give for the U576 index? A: 193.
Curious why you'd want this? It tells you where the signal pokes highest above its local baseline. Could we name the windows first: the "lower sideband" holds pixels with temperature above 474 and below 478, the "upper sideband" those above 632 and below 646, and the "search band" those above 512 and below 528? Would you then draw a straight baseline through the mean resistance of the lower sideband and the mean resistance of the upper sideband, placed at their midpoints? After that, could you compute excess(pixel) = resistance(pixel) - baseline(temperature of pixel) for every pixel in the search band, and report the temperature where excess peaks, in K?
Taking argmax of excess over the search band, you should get 513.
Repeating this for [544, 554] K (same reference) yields 551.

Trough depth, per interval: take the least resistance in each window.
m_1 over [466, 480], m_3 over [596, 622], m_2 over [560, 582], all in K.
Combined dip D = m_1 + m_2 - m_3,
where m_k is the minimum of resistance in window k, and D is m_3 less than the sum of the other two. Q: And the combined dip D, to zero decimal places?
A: 206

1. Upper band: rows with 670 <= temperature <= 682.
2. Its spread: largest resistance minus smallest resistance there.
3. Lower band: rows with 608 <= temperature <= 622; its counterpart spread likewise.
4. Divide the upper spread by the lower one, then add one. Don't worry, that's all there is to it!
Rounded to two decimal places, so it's 1.68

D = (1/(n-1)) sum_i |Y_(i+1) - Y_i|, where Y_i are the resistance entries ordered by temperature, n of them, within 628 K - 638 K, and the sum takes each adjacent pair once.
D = 12.0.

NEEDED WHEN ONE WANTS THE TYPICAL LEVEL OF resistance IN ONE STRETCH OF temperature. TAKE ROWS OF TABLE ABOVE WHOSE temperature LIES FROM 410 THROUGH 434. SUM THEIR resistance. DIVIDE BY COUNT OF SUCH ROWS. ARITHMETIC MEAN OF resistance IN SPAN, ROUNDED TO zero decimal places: 241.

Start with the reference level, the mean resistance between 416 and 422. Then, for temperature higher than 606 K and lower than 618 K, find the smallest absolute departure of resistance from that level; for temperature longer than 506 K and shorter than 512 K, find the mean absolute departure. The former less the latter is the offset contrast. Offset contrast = -13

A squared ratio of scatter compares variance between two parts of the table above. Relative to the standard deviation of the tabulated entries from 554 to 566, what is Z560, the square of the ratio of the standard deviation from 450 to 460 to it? 1.6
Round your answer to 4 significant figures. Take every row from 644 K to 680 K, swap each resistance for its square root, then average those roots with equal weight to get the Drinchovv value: 15.49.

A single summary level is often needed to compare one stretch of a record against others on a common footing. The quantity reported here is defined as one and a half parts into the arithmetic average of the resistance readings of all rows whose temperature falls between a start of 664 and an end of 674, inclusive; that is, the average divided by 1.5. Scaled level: 157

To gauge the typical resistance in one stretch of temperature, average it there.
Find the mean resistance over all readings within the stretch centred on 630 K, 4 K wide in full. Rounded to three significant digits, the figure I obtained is 209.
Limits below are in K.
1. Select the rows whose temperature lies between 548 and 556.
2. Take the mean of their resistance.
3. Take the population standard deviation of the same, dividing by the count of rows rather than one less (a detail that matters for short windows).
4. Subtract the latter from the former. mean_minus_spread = 200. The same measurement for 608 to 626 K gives 188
